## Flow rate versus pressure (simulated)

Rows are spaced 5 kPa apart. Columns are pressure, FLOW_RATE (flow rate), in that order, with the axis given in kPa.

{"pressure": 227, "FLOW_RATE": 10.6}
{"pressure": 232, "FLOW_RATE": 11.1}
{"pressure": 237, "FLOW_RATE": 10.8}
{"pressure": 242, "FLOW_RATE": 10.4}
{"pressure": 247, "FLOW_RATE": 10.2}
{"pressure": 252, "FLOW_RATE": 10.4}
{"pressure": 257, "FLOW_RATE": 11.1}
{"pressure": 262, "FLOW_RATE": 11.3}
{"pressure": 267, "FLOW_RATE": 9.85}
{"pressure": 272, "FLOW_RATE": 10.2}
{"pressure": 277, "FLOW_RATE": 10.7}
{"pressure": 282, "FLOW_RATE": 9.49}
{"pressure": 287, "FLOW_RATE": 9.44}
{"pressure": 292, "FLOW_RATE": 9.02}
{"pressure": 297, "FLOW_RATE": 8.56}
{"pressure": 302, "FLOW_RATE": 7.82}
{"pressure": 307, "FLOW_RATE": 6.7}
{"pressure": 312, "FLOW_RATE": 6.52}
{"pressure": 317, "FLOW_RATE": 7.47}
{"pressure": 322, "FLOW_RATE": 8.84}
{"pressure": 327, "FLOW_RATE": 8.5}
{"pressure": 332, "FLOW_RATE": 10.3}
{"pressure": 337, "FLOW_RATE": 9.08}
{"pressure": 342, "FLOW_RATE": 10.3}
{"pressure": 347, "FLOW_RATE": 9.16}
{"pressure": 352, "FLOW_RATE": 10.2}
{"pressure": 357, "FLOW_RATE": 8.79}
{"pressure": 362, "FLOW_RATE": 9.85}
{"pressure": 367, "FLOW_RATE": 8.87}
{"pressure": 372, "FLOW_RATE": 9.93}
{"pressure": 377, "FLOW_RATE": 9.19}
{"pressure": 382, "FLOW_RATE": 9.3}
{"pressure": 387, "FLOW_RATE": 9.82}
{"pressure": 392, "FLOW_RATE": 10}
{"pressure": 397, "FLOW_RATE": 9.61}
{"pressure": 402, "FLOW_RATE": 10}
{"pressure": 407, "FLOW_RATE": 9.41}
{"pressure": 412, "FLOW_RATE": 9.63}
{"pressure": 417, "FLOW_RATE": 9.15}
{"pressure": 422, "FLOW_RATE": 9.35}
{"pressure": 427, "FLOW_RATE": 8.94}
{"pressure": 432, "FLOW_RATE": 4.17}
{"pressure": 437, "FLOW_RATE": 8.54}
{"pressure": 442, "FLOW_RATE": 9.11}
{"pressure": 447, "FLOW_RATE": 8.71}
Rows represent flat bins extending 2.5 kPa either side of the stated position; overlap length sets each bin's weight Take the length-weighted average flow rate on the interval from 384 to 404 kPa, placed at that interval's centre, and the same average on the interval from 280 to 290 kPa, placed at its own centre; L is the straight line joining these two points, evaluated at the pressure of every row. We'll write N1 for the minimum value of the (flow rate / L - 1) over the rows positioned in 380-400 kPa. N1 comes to -0.05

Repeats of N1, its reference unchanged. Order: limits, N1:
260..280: 0.05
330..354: -0.06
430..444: -0.58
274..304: -0.18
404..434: -0.58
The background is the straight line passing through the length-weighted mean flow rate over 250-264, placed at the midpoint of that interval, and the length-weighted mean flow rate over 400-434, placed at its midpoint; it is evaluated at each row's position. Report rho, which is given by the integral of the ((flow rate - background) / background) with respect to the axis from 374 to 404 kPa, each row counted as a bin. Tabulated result 1.8 kPa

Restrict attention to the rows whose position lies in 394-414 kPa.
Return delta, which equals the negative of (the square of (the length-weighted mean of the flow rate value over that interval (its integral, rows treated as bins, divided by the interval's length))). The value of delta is -94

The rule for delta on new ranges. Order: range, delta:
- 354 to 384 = -87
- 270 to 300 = -91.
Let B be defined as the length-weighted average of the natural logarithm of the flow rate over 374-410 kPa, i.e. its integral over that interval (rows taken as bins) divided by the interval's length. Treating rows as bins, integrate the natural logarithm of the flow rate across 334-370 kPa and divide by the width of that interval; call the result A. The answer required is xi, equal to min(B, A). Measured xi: 2.25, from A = 2.25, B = 2.26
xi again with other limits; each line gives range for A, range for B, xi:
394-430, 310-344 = 2.16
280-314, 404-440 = 2.10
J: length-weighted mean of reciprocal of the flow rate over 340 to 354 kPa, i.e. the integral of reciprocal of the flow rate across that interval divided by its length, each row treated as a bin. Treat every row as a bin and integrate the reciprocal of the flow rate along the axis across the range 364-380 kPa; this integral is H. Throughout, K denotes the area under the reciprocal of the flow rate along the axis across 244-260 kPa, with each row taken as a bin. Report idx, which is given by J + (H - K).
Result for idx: 0.3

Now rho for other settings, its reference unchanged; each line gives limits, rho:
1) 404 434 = -0.6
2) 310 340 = -4.4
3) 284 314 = -6.7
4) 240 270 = -1.2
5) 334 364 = -0.3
